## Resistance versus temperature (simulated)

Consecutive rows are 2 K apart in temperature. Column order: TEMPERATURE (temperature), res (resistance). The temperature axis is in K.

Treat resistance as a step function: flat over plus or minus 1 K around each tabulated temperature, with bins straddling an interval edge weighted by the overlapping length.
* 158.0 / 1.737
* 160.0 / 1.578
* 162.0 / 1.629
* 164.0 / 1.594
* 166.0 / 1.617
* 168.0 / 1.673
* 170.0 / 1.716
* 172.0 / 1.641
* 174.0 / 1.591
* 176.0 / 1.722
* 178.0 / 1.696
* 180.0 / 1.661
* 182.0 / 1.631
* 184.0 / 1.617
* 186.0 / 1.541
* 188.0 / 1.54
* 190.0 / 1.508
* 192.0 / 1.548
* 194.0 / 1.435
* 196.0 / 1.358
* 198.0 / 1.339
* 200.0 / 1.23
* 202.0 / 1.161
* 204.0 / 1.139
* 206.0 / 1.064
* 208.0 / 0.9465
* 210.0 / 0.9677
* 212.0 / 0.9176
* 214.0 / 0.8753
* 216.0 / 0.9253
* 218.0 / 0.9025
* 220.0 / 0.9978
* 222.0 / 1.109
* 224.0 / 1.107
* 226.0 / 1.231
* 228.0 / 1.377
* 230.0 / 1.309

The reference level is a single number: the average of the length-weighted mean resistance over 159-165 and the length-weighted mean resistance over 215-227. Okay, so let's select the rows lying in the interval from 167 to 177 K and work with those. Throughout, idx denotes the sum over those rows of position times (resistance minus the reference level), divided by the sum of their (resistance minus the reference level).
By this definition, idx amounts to 172.0 K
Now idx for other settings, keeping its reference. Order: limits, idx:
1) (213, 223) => 217.4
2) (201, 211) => 206.9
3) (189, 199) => 192.2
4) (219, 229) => 221.8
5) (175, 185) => 179.7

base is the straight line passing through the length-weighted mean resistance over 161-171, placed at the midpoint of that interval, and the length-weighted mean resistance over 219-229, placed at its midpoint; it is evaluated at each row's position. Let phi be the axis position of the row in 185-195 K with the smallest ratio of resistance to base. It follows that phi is 194.0 K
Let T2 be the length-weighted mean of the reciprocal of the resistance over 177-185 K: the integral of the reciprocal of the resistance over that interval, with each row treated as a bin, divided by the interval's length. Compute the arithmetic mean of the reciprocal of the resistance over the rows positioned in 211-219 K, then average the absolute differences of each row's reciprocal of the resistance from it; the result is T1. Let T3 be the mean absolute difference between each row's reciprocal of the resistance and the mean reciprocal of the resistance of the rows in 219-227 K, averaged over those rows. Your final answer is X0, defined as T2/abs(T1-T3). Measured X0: 21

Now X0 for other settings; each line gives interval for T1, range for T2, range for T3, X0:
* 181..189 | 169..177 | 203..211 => 12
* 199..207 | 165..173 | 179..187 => 28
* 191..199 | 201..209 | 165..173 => 40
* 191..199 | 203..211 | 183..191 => 45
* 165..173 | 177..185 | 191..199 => 26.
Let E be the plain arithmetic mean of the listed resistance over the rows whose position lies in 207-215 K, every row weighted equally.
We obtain 0.9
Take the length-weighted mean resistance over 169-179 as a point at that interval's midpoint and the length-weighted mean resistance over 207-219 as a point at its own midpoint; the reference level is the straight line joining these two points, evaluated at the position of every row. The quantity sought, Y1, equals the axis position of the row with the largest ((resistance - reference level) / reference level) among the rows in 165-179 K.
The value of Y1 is 178.0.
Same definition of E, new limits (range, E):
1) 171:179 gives 1.7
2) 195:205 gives 1.2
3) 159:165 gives 1.6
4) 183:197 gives 1.5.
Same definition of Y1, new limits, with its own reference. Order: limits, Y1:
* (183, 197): 192.0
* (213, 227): 226.0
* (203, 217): 216.0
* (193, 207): 194.0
